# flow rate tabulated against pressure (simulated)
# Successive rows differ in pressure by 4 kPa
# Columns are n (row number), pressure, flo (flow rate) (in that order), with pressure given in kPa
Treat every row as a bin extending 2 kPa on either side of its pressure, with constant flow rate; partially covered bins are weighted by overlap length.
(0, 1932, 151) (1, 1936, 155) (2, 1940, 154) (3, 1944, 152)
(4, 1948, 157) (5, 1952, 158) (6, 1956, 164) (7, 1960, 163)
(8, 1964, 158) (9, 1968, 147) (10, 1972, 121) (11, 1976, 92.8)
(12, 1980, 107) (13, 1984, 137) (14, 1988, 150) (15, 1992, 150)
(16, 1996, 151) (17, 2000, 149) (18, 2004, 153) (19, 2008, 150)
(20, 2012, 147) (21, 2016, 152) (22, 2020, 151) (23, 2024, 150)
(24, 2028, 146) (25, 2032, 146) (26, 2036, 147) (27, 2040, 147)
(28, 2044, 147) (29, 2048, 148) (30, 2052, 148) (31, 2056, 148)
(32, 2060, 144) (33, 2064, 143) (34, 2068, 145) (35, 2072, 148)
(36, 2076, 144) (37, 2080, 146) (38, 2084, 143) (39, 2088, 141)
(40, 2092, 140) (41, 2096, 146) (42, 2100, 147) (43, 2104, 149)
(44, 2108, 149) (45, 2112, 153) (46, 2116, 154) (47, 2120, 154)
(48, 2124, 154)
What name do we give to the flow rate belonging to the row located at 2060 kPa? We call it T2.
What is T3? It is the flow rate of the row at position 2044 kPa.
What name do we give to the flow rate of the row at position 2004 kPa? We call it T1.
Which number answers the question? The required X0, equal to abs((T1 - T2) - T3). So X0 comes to 138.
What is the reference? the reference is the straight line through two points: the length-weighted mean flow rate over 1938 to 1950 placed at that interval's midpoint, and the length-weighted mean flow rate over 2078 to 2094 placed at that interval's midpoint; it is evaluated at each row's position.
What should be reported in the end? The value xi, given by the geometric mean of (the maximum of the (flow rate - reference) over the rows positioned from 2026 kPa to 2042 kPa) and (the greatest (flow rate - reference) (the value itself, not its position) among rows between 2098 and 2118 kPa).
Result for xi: 3.1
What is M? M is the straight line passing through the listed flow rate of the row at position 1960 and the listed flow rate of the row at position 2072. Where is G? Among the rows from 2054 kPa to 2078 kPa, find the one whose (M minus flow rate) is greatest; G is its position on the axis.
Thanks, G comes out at 2064 kPa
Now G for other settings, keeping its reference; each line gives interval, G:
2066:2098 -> 2092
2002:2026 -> 2012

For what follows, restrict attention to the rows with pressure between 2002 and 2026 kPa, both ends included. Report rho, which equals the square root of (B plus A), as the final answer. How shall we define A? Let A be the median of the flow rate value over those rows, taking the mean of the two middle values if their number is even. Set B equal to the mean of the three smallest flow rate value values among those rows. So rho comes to 17.3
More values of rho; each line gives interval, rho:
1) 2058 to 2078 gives 17.0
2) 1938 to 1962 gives 17.7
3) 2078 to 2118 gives 17.0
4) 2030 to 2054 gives 17.1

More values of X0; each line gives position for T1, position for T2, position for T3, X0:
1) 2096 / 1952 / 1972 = 133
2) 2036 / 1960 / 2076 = 160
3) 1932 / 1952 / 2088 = 148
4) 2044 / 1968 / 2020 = 151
